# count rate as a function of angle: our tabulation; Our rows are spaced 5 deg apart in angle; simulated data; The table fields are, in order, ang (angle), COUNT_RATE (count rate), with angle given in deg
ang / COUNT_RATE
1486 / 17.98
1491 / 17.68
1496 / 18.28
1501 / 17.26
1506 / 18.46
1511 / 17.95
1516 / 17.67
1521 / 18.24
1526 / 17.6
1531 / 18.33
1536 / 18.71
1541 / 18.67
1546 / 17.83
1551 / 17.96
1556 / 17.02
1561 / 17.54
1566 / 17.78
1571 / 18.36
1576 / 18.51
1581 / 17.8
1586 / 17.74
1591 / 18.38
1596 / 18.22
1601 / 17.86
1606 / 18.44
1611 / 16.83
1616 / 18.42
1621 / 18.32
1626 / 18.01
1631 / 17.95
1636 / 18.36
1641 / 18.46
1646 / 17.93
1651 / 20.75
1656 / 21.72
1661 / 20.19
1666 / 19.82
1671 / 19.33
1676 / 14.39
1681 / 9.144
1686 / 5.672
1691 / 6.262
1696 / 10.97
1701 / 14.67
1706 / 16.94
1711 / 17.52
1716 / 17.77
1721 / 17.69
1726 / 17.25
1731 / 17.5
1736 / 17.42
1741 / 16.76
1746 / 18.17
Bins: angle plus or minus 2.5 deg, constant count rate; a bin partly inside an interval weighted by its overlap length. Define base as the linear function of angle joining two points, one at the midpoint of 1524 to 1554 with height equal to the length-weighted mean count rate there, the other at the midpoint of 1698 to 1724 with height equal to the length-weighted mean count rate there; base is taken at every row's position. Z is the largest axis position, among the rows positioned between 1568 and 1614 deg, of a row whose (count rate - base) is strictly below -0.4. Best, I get 1611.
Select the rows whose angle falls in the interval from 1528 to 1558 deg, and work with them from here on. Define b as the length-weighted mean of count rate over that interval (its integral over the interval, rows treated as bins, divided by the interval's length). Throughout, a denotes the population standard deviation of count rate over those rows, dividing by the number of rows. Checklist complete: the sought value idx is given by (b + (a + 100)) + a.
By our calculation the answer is 119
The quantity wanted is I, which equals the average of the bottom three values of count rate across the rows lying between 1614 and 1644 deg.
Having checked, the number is 18.1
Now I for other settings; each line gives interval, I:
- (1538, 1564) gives 17.5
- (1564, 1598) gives 17.8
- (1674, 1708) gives 7.0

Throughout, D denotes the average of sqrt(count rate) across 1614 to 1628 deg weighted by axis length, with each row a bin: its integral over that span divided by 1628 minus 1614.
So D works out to 4.27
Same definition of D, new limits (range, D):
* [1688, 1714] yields 3.58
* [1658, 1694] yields 3.59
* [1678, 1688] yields 2.77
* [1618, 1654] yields 4.31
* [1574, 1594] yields 4.25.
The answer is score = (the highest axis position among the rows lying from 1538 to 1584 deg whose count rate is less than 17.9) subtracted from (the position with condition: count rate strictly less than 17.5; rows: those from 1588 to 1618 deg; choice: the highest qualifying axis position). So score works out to 30 deg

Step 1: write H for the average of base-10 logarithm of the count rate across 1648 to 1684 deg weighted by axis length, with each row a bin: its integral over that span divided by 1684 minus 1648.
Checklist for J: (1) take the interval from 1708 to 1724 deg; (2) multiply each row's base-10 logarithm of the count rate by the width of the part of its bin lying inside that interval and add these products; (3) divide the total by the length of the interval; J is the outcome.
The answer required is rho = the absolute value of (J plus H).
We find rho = 2.48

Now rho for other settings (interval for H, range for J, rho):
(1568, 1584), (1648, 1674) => 2.56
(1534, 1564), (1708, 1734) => 2.50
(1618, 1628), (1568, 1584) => 2.52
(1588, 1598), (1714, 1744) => 2.50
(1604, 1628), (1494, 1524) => 2.51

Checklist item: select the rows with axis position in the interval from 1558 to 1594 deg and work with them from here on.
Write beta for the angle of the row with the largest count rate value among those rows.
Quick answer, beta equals 1576 deg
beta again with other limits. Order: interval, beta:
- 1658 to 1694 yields 1661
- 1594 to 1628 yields 1606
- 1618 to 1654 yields 1651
